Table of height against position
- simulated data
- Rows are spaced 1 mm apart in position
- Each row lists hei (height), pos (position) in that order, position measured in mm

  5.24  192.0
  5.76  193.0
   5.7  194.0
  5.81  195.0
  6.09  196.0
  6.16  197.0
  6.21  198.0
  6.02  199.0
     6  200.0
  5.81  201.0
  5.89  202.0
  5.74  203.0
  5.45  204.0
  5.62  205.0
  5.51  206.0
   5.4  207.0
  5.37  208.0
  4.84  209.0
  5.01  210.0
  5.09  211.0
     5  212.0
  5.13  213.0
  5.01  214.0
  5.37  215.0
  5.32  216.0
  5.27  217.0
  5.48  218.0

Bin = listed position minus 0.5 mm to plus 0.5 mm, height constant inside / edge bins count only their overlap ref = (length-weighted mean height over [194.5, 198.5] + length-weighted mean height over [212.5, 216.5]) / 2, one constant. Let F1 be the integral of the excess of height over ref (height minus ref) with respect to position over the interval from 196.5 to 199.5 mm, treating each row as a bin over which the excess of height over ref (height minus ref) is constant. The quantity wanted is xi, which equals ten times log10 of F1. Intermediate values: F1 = 1.48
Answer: 1.7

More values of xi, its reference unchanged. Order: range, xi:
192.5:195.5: -4.5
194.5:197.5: 0.6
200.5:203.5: -2.8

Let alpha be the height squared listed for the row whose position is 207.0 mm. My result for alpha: 29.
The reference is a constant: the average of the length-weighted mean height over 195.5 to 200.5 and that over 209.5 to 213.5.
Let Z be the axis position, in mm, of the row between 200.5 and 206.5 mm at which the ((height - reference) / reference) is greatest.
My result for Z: 202.0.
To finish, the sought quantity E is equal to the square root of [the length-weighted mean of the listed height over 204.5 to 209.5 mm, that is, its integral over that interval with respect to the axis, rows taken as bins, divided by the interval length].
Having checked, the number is 2.31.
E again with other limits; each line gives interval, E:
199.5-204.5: 2.40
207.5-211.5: 2.25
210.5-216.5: 2.27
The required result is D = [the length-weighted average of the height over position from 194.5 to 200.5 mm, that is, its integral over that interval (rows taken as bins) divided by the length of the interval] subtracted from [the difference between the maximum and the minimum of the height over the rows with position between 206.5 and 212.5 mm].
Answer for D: -5.49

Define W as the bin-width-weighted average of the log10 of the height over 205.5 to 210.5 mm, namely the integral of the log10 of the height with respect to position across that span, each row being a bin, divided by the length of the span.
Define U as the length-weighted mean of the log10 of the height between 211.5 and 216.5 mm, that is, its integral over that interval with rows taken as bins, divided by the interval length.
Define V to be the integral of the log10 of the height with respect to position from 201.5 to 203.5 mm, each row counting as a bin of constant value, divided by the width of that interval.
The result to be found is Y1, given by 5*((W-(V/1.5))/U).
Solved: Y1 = 1.46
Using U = 0.71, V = 0.76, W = 0.72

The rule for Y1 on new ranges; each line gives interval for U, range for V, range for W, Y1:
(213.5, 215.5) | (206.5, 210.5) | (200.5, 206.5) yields 1.95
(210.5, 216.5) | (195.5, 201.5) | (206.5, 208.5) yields 1.48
